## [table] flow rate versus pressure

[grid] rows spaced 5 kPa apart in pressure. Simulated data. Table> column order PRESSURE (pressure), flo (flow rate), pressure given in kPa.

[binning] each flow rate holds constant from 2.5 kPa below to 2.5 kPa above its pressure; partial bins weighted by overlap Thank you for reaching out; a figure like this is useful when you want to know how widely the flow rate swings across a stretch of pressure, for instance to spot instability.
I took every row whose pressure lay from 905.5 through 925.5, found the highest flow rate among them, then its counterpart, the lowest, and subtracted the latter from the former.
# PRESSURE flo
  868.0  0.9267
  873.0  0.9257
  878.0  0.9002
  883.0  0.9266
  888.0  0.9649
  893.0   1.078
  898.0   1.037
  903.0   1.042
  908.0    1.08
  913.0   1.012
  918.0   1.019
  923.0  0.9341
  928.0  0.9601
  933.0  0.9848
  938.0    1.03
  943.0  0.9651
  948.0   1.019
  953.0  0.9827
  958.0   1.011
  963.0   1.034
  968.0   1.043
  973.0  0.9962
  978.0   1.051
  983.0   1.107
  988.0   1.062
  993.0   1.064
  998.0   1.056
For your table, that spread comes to 0.15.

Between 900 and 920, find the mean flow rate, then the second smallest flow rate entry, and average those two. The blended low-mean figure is 1.03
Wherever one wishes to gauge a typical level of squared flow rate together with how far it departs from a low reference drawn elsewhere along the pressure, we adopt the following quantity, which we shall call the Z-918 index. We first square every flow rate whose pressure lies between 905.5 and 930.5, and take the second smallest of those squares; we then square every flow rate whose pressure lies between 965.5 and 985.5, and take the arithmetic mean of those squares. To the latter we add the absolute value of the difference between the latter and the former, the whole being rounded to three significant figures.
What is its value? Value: 1.28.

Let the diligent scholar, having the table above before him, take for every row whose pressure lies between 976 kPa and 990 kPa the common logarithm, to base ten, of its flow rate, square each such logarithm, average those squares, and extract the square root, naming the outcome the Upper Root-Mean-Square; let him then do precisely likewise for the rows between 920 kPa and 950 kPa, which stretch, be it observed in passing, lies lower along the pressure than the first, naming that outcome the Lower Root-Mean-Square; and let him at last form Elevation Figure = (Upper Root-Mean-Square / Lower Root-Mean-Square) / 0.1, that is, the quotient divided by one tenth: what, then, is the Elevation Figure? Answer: 19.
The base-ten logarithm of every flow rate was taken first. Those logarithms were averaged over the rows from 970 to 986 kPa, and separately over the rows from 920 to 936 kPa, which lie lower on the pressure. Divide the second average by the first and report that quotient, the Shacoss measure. -0.8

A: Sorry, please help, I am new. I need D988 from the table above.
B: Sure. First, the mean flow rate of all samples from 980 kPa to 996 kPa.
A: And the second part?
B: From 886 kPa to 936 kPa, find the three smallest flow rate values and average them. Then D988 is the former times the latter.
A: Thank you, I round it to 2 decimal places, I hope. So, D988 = 1.03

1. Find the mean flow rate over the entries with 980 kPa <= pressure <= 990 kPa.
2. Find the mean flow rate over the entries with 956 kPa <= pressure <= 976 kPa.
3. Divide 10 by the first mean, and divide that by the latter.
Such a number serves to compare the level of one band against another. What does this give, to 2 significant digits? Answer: 9.0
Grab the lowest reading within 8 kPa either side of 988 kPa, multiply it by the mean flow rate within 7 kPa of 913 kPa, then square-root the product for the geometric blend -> 1.05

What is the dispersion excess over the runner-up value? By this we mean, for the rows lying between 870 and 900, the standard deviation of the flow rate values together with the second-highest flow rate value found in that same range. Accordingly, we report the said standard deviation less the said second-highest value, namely -0.97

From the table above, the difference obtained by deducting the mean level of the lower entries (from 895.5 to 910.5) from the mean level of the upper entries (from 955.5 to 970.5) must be -0.02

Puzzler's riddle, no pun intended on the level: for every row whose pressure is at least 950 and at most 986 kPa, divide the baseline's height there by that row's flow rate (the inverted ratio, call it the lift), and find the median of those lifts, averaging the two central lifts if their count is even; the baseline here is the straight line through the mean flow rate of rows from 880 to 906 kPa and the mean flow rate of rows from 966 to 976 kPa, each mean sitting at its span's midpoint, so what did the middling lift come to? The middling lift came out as 0.985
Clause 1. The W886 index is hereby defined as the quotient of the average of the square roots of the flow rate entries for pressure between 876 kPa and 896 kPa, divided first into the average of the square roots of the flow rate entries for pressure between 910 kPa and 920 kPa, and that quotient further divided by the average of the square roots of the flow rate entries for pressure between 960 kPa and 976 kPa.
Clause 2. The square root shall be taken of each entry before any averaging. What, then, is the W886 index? 1.01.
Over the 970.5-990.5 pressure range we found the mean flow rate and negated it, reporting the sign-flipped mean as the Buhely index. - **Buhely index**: -1.05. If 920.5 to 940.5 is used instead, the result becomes -0.98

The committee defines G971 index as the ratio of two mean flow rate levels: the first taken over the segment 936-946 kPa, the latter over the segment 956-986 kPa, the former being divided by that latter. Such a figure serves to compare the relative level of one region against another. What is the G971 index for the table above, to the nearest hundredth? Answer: 0.96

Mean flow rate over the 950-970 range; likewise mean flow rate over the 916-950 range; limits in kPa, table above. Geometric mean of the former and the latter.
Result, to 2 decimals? 1.00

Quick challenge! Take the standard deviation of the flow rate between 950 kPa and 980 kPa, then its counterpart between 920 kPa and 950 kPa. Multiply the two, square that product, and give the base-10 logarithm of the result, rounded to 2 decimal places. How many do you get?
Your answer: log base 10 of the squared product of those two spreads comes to -6.16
